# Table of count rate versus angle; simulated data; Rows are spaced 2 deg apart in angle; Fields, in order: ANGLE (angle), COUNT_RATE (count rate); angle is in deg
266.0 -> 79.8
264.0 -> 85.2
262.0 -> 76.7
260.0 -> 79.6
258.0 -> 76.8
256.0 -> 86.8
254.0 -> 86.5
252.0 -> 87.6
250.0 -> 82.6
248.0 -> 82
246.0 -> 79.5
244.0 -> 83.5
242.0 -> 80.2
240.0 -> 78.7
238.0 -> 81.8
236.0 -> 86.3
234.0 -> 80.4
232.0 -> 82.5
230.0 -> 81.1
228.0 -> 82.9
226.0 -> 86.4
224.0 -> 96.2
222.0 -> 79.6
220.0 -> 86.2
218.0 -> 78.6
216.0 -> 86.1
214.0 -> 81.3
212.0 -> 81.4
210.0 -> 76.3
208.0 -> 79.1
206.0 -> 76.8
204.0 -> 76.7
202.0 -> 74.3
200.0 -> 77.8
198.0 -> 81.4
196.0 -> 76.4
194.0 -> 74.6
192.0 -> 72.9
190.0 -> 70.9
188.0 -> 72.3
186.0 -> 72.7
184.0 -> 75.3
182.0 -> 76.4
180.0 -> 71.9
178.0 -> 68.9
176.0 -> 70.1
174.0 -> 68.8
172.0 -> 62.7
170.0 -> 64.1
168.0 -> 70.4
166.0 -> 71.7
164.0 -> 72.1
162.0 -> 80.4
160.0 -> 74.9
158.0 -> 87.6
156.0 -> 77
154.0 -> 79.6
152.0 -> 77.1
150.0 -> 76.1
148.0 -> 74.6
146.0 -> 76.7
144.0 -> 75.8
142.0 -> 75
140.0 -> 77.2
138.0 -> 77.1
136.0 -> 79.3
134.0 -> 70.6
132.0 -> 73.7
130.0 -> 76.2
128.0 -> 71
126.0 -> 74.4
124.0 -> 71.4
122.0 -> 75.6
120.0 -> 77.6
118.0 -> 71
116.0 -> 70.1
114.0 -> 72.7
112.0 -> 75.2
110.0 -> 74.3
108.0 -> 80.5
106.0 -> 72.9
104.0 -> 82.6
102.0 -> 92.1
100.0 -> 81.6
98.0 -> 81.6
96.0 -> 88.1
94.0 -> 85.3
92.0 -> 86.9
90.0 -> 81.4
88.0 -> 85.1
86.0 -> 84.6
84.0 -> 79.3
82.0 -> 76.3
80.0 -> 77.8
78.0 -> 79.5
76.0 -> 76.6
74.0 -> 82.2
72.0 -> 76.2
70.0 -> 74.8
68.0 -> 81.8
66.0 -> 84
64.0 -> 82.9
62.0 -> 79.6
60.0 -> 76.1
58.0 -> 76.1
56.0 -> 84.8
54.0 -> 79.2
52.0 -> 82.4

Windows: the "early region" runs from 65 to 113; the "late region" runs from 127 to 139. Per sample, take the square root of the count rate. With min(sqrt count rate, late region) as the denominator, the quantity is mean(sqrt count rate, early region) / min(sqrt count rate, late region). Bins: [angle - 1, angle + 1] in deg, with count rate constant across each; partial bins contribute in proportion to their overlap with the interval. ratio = 1.07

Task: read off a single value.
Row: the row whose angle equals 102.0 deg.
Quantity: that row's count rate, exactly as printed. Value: 92.1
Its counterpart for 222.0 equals 79.6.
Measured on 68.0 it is 81.8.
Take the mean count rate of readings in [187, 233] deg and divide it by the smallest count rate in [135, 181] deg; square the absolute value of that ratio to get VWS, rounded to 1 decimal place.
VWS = 1.6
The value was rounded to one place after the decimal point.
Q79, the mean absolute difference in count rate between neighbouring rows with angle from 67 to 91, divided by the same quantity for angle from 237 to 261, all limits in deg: 1.1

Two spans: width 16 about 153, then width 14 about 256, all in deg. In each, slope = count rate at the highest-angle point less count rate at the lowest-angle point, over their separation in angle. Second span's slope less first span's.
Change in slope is -0.36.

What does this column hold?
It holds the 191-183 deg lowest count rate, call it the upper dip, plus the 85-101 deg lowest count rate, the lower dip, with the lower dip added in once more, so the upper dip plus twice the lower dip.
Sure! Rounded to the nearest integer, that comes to 234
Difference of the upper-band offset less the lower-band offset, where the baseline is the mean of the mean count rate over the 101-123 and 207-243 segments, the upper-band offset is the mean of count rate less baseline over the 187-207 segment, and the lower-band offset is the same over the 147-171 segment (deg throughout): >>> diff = -0.1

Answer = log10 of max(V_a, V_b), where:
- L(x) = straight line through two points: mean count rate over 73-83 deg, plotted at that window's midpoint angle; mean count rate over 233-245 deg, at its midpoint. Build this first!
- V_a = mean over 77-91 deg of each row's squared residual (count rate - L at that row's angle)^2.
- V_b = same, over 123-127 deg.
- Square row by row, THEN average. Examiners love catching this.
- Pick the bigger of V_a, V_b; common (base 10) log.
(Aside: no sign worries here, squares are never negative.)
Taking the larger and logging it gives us 1.7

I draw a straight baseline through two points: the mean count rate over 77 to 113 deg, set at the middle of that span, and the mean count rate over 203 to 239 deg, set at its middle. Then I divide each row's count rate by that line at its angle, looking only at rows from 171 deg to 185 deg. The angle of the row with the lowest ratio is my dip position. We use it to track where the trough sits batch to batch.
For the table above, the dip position 172.0 deg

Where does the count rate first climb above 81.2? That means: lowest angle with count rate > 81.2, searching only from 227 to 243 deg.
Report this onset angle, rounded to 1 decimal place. 228.0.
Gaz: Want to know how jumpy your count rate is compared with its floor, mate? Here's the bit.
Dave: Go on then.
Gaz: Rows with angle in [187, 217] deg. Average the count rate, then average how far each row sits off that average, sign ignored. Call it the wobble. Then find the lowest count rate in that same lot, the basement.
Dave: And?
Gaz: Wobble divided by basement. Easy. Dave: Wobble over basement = 0.04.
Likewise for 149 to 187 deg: 0.07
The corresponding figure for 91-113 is 0.06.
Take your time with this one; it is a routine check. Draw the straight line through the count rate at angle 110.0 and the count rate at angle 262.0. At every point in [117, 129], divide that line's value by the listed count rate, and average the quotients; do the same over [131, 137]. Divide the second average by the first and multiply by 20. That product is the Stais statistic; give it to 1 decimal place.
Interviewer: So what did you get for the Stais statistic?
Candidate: 19.8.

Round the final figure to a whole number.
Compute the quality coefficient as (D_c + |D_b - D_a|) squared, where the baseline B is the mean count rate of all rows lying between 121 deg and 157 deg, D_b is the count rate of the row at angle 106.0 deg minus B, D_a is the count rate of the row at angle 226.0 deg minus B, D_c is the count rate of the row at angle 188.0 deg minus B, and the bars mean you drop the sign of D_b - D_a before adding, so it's 107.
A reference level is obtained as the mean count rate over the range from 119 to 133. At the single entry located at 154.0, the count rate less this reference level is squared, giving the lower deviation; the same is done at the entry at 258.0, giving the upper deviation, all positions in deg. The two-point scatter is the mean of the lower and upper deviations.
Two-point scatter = 17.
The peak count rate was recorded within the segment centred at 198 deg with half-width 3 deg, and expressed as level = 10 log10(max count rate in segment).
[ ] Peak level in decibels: 19.1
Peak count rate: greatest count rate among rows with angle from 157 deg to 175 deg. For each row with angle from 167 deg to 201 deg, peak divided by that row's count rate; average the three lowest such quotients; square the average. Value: 1.25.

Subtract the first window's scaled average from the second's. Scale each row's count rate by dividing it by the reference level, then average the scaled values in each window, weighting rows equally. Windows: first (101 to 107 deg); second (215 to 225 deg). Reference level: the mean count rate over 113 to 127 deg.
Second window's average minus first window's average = 0.04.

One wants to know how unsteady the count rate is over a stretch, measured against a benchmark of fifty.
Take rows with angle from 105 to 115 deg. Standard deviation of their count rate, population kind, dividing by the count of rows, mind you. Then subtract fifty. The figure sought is -47.2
